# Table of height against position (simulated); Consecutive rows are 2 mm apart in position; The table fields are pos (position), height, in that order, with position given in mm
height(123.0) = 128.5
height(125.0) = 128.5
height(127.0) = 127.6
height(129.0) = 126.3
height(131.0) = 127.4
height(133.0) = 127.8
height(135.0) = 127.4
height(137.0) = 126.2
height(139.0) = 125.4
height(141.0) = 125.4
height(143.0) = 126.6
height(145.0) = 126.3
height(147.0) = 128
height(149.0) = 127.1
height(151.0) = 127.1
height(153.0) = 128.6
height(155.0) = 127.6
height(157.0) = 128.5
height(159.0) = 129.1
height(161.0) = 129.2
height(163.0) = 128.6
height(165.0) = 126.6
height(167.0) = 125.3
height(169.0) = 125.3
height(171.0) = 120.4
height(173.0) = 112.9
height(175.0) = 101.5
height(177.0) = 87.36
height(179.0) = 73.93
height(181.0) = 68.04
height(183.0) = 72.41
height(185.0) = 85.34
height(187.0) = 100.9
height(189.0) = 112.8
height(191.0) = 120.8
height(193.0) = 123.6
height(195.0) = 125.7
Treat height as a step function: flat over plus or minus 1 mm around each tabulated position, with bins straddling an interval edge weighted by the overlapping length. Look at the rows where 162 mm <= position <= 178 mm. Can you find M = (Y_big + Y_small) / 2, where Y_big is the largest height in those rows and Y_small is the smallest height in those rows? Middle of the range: 108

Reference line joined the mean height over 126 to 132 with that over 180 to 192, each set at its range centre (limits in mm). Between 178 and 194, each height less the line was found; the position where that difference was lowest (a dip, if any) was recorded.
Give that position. 181.0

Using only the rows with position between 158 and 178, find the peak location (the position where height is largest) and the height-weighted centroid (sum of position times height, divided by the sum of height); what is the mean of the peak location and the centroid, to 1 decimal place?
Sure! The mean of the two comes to 164.2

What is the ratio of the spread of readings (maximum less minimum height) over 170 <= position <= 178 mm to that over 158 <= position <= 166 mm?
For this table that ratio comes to 13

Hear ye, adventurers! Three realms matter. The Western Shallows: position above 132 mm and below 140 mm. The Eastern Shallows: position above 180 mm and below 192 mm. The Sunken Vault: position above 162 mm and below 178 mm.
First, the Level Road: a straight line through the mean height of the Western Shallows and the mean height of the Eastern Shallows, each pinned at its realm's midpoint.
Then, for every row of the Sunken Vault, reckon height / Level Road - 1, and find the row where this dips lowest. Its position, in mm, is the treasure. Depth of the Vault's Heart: 177.0 mm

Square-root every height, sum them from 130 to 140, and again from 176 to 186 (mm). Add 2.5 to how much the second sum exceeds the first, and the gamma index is -10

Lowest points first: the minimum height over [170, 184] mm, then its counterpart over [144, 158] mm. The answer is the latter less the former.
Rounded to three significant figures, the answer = 58.3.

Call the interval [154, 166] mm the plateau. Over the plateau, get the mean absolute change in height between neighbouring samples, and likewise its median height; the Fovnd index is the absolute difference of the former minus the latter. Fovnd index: 128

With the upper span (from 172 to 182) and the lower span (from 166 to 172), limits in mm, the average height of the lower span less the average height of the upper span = 35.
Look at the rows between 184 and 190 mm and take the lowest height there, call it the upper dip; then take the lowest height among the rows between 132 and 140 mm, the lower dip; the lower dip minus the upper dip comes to 40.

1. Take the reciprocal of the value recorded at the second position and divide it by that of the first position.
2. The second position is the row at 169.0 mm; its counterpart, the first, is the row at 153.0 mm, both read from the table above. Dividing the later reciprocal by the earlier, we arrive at 1.03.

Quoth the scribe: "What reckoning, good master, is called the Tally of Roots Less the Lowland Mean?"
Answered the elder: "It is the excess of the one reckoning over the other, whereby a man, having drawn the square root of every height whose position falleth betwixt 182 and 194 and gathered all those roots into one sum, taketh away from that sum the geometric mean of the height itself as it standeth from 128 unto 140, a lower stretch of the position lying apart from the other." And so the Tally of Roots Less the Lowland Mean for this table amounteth -66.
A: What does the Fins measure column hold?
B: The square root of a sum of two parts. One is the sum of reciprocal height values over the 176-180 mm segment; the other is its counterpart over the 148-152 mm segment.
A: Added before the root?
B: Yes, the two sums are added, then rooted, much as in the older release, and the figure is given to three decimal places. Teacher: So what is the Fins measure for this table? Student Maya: 0.202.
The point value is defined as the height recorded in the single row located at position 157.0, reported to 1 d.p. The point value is 128.5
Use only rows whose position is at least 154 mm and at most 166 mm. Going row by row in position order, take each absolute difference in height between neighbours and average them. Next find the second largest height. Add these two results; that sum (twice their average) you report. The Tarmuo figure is 129.9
